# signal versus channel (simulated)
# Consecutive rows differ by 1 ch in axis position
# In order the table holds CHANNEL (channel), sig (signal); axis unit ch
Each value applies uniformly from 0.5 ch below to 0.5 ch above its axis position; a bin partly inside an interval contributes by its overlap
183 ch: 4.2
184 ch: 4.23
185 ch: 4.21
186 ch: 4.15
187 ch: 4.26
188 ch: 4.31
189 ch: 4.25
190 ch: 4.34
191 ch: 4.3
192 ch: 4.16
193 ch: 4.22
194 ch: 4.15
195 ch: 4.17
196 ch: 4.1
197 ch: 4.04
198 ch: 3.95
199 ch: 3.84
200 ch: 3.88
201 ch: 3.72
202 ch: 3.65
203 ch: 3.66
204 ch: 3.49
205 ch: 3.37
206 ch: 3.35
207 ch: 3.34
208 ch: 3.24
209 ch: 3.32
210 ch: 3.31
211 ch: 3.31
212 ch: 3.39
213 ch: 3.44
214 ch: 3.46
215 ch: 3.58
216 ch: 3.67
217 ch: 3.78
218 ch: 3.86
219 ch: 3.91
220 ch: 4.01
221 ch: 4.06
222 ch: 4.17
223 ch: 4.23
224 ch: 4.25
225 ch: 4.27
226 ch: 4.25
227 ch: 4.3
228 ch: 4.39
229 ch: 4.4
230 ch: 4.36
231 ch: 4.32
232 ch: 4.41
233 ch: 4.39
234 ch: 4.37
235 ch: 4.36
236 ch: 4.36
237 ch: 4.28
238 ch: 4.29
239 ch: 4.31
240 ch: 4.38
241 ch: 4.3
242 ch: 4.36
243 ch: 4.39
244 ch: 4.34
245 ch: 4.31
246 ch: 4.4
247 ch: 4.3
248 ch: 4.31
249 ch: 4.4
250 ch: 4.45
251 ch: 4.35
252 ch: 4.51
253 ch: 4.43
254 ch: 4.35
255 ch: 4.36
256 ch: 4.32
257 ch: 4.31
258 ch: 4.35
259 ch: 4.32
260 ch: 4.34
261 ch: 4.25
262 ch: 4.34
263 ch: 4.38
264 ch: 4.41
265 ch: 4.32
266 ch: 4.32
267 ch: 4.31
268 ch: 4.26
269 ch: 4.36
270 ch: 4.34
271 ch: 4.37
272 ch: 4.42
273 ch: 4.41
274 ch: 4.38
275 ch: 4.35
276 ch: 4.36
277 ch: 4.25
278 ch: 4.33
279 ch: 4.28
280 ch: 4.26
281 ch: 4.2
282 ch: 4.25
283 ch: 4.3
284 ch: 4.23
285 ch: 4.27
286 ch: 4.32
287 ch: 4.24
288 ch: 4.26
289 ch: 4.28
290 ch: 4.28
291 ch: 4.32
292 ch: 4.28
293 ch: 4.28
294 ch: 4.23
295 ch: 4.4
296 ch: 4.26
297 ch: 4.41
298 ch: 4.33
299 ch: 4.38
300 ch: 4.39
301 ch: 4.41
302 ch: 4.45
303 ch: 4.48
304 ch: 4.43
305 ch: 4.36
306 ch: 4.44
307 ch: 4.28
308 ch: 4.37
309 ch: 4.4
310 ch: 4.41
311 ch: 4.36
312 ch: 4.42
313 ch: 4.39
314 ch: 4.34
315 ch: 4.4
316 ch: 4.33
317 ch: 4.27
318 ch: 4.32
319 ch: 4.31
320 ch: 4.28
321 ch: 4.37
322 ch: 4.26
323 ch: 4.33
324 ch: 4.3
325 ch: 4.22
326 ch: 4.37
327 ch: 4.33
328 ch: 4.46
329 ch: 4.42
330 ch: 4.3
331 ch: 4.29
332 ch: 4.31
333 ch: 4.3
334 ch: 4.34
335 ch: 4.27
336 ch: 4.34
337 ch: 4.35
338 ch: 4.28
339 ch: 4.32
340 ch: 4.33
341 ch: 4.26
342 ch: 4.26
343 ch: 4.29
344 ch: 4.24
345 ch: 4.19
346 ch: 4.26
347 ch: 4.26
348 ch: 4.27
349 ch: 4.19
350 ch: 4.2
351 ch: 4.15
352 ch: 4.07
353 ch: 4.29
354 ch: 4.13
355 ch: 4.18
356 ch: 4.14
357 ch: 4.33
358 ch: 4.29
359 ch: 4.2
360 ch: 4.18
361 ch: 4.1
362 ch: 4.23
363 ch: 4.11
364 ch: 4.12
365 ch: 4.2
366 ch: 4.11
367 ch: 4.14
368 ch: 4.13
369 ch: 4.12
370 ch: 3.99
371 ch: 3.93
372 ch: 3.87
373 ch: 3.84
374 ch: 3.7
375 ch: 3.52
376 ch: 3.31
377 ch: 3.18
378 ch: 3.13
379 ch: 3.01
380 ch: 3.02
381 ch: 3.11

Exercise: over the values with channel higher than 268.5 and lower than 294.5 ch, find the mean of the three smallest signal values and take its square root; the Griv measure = 2.05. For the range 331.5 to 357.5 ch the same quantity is 2.03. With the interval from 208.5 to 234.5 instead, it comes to 1.82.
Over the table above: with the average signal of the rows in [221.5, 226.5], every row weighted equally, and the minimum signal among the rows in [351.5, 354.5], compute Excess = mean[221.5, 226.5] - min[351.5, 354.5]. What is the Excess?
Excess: 0.2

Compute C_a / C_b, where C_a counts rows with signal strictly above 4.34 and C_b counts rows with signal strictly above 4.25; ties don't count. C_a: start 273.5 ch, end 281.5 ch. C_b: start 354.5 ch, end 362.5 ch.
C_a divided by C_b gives 1.5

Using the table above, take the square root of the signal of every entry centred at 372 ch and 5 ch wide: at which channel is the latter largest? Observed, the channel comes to 370 ch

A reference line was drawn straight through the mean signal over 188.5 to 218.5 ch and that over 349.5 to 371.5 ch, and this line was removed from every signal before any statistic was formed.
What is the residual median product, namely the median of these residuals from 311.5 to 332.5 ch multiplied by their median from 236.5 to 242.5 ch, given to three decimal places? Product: 0.128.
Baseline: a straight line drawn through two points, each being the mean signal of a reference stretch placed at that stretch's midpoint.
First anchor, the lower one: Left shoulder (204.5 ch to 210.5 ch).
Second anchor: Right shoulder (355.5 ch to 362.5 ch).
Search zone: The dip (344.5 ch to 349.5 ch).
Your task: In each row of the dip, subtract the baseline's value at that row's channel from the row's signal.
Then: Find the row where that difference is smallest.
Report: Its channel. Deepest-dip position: 349 ch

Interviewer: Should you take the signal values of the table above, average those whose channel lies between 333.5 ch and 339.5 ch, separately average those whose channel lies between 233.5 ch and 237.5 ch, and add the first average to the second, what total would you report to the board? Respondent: 8.66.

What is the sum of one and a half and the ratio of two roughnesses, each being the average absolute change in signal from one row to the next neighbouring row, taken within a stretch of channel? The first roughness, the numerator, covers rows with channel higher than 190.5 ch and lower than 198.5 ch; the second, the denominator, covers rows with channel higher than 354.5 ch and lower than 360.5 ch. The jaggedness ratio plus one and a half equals 2.46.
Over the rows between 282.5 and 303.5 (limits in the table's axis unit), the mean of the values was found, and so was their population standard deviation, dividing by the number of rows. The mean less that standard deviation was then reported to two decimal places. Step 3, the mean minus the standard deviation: 4.25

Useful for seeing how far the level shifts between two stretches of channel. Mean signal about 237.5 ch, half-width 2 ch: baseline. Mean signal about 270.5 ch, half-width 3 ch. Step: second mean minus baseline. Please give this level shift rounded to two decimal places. 0.05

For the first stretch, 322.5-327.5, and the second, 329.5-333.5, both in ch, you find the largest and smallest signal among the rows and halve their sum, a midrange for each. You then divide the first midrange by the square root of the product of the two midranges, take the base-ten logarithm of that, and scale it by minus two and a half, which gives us 0.00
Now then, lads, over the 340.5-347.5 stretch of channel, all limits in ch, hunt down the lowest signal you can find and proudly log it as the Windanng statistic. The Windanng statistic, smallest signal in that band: 4.19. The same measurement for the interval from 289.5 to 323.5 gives 4.23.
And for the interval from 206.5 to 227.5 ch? 3.24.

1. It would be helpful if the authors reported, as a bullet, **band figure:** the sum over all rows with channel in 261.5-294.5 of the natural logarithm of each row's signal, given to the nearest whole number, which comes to 48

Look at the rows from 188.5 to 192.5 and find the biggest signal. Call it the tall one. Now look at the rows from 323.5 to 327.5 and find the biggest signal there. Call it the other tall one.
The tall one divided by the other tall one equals 0.99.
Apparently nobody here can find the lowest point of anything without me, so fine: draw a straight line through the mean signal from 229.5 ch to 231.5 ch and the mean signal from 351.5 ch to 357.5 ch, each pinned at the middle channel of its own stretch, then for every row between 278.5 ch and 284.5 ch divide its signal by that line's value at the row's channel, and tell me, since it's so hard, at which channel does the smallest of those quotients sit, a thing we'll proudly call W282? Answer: 281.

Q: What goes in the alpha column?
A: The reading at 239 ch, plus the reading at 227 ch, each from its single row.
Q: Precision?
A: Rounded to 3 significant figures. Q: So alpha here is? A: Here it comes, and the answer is 8.61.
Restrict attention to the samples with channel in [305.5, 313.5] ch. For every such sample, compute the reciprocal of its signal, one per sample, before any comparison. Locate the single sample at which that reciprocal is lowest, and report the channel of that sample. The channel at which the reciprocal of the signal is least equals 306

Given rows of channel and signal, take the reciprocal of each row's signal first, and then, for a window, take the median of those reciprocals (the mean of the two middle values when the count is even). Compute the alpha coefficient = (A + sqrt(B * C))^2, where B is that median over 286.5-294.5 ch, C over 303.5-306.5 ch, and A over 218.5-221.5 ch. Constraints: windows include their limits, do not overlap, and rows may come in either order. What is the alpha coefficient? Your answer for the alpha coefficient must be 0.229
